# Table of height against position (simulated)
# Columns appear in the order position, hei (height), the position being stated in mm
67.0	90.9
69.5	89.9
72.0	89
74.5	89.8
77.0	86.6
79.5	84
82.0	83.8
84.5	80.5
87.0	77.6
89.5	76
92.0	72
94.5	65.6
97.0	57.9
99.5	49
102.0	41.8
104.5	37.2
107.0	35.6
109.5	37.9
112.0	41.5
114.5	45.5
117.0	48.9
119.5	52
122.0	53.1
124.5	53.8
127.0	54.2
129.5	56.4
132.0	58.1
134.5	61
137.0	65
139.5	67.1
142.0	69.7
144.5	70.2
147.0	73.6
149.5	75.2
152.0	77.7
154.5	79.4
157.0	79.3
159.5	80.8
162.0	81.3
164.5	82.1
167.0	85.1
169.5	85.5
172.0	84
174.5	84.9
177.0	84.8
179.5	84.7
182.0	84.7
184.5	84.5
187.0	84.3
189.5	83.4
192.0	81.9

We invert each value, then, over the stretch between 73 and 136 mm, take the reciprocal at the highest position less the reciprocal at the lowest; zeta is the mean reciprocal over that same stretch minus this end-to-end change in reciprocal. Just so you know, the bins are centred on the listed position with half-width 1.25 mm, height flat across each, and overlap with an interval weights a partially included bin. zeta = 0.013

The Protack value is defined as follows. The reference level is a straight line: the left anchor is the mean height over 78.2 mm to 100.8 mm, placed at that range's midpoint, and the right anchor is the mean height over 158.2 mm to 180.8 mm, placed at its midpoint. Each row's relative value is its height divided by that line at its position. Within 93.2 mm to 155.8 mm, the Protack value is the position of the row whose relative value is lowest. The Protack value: 107.0 mm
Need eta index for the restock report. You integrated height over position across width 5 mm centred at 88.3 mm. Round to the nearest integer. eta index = 384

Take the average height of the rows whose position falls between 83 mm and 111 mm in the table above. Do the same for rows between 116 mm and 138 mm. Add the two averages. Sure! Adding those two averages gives 113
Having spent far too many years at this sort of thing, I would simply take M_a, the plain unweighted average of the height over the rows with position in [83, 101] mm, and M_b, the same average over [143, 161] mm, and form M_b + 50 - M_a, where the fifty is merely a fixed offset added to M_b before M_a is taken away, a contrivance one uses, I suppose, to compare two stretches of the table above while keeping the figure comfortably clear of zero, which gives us 58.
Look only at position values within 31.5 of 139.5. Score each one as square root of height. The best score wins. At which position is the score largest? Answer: 169.5 mm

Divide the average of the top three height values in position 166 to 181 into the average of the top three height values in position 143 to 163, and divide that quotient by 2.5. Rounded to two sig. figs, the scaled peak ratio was 0.38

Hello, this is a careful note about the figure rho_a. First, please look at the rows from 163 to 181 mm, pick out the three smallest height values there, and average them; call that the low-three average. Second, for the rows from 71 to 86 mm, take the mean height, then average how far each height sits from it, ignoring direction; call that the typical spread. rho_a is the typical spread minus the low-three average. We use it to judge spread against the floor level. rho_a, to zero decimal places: -81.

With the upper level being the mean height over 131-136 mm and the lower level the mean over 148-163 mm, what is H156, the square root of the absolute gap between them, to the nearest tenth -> 4.4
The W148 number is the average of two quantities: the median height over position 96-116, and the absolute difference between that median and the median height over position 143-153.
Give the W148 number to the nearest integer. 37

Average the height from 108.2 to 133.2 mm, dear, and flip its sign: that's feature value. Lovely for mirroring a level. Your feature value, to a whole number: -50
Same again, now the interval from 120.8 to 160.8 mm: -67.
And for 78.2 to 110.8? -61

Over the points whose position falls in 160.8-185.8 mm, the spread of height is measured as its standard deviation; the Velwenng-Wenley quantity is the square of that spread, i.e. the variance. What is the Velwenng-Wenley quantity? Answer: 2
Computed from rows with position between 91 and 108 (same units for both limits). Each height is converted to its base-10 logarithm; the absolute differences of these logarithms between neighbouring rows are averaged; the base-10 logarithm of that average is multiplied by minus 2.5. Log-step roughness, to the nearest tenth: 3.2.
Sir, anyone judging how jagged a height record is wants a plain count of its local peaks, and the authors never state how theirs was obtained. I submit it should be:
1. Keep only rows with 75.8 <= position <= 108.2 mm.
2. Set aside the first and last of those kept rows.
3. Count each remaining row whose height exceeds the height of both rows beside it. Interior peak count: 0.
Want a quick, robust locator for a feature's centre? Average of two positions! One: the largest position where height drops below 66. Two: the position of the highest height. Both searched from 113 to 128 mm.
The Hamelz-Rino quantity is 127.0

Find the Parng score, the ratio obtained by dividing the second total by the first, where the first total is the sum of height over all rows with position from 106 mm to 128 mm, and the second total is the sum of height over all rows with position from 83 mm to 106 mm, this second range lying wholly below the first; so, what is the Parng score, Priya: 1.3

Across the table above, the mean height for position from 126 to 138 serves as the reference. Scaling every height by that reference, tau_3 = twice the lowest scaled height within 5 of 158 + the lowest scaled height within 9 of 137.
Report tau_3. 3.6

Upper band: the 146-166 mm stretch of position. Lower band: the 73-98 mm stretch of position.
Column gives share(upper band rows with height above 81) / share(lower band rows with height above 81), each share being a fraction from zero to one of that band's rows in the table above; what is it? 0.6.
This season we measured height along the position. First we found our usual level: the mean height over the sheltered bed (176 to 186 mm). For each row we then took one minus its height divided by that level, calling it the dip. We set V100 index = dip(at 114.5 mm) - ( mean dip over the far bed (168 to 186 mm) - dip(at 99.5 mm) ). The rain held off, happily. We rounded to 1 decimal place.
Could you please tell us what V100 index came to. 0.9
